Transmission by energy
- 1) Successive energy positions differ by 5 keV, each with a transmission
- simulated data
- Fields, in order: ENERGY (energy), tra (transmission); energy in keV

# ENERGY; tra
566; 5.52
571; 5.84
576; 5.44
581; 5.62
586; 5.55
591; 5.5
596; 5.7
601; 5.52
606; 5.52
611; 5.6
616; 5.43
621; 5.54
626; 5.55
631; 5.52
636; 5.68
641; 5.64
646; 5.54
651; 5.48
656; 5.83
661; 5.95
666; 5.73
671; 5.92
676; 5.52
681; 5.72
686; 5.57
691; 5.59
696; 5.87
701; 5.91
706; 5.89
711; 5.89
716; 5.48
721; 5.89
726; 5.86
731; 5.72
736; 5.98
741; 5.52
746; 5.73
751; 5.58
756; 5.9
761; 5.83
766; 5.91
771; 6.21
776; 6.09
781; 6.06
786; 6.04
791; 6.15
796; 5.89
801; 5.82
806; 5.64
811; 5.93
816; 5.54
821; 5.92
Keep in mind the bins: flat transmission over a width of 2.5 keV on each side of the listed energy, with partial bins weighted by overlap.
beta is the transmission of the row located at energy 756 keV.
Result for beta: 5.9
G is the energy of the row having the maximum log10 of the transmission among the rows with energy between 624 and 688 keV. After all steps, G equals 661 keV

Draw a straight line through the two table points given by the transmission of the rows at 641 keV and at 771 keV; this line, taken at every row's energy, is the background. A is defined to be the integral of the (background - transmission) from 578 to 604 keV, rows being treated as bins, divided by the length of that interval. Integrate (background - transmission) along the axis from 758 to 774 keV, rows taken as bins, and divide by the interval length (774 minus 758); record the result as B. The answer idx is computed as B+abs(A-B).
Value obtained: 0.6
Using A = -0.15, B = 0.20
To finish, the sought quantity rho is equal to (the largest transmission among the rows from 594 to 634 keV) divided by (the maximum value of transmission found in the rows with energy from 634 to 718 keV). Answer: 0.96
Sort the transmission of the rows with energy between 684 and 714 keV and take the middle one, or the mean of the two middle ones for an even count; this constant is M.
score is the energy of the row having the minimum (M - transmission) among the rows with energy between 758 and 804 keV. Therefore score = 771 keV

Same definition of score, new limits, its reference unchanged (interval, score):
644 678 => 661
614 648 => 636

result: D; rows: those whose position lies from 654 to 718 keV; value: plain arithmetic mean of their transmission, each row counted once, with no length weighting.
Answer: 5.76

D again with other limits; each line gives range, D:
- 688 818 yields 5.84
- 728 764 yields 5.75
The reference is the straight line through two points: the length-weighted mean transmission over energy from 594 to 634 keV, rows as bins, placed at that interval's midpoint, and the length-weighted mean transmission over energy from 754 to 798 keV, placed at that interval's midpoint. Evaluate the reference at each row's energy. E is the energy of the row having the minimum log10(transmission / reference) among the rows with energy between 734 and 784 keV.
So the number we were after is 741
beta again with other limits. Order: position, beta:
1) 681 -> 5.72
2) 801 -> 5.82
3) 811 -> 5.93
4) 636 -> 5.68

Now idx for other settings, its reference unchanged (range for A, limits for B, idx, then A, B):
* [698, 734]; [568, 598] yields 0.2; 0.16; -0.22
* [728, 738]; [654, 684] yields 0.2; 0.20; -0.01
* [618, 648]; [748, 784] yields 0.5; 0.03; 0.25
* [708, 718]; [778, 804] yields 0.4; 0.25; 0.31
